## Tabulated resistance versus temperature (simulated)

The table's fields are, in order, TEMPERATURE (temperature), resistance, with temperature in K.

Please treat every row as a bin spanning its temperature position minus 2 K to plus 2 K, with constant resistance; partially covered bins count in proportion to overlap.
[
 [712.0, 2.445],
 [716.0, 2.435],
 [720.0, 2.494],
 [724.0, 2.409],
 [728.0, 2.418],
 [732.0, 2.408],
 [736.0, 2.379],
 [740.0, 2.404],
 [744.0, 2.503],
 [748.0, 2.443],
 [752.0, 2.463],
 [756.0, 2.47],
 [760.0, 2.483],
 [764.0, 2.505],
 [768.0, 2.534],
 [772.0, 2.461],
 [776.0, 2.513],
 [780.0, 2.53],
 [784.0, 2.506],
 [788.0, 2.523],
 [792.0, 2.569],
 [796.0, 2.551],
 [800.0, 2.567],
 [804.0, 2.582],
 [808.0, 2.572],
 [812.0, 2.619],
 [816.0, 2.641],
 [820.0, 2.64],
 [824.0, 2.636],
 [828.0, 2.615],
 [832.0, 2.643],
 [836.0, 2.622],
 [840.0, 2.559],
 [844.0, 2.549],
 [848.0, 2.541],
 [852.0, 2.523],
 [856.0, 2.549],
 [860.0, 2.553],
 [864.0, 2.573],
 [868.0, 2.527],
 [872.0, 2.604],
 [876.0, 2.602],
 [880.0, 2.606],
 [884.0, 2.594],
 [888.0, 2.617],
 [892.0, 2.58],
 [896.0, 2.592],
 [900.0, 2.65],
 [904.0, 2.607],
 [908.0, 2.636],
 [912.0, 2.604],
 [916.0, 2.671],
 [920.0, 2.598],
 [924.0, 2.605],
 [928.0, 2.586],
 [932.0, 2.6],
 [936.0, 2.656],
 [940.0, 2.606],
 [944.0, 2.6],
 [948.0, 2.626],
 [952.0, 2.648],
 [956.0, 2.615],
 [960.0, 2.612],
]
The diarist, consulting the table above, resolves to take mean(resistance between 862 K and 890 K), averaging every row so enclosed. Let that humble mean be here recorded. 2.59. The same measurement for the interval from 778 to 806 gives 2.55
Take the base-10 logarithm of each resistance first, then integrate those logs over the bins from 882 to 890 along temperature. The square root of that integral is 1.82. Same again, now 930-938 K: 1.83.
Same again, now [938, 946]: 1.82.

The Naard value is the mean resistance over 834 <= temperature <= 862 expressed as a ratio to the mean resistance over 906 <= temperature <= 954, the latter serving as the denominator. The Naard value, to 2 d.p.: 0.98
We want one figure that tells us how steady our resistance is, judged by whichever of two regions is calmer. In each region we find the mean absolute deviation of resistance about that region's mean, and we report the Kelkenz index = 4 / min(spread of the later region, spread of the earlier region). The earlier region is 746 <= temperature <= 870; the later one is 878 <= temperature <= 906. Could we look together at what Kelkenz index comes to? 258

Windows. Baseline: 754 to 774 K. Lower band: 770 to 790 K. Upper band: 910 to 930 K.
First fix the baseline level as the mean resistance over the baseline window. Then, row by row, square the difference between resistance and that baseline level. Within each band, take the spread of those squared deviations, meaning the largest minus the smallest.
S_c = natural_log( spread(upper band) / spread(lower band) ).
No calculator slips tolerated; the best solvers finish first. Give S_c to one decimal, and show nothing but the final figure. 2.9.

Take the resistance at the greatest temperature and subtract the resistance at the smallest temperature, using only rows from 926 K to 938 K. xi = 0.070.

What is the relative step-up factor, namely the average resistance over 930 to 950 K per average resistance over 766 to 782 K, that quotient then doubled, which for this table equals 2.09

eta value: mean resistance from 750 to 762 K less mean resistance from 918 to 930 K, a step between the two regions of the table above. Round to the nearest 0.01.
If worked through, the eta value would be -0.12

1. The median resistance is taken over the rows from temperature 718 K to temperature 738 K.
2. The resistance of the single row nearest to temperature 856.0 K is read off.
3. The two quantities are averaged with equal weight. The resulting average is 2.479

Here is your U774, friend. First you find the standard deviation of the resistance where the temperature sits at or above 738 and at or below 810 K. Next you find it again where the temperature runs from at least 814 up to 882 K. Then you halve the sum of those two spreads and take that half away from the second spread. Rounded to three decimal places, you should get -0.003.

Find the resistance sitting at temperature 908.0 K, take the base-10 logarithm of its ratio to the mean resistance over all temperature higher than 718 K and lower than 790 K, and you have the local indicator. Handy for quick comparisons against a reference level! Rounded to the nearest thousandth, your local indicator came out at 0.028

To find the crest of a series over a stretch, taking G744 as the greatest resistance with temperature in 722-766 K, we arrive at 2.505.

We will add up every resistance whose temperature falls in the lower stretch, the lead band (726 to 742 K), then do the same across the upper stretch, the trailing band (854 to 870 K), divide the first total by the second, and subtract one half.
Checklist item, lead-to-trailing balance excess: 0.44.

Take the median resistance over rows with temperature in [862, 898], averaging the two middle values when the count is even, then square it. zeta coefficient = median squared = 6.73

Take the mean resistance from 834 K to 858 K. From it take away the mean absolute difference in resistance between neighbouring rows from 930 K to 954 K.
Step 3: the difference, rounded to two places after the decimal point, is 2.53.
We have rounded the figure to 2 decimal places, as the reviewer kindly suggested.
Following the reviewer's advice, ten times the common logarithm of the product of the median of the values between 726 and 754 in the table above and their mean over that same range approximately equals 7.69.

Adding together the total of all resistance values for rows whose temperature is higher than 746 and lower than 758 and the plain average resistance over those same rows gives 9.8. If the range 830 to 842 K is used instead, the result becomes 10.4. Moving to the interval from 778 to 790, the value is 10.1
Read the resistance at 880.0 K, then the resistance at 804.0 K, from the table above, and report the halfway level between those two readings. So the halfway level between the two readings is 2.59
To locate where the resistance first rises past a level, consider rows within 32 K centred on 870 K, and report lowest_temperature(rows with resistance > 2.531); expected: 856.0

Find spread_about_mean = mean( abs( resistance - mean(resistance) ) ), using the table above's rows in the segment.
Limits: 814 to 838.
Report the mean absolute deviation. 0.010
